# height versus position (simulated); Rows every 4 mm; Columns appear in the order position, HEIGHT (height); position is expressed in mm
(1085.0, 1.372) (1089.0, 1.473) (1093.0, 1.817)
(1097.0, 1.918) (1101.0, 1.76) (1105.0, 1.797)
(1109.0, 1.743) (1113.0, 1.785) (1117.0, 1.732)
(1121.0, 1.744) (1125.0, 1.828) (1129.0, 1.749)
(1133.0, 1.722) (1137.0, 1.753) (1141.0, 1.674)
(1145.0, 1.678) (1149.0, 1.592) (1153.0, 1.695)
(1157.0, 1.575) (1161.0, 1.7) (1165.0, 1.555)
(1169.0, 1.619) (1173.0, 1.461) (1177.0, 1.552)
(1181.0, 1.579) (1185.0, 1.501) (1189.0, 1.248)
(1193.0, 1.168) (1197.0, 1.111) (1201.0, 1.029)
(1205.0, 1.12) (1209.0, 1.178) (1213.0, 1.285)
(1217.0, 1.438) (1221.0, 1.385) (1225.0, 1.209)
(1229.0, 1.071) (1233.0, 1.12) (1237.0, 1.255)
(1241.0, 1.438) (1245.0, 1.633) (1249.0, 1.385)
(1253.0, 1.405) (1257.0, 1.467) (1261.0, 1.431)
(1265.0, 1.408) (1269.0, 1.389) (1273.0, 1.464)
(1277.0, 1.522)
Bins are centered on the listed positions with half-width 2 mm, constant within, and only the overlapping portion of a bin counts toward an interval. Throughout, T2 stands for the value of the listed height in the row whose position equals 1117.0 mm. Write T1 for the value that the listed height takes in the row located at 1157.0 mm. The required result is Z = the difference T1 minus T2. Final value -0.16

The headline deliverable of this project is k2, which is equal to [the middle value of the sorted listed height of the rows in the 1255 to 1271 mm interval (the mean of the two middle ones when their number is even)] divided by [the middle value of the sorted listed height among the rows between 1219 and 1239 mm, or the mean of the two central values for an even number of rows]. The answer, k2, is 1.17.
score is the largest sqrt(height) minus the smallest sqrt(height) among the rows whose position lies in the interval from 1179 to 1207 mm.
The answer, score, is 0.242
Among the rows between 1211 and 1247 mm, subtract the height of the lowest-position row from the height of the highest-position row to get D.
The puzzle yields 0.35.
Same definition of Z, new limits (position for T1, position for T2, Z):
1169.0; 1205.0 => 0.50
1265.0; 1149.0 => -0.18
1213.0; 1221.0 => -0.10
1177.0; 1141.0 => -0.12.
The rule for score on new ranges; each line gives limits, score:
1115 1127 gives 0.036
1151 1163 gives 0.049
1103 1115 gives 0.020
